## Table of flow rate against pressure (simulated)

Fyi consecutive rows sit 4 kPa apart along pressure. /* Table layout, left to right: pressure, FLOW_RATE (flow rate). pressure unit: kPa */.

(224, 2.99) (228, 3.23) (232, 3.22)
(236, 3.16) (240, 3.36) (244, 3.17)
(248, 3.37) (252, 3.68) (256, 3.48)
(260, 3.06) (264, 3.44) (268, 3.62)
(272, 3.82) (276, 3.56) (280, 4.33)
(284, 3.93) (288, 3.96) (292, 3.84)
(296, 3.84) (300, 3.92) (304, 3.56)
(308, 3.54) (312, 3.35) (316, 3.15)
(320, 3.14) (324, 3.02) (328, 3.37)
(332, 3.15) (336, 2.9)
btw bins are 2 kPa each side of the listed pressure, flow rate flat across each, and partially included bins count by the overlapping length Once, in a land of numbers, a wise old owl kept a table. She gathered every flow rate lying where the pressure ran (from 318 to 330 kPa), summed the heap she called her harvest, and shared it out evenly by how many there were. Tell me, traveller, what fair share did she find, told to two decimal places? 3.18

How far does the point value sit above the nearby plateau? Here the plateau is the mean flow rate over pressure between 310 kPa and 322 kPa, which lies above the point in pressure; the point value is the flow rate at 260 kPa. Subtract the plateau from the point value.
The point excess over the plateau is -0.15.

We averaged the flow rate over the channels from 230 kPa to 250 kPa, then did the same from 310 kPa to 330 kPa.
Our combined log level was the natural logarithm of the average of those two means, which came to 1.17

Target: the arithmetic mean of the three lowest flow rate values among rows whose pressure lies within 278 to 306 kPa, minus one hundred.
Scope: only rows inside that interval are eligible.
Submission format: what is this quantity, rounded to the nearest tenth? -96.3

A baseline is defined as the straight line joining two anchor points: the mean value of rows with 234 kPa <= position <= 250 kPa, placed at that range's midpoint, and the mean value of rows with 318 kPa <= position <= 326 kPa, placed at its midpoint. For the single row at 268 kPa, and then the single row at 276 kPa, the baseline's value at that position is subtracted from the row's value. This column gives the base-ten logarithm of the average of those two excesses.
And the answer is -0.40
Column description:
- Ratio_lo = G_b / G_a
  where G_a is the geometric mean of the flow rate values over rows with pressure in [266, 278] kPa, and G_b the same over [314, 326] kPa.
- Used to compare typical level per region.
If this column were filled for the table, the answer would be 0.85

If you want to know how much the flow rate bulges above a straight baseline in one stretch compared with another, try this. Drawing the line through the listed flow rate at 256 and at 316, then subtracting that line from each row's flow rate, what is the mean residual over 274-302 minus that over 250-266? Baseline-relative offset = 0.66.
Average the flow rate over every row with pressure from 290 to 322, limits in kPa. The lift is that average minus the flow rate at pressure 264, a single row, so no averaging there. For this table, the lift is 0.1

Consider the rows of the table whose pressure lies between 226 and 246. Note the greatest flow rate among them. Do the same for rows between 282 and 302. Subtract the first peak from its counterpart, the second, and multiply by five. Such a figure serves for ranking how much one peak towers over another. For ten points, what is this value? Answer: 3.0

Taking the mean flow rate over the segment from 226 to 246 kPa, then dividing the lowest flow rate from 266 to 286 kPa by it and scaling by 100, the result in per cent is 110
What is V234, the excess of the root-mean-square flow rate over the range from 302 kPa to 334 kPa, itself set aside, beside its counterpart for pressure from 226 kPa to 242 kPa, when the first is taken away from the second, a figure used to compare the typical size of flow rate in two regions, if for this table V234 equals 0.0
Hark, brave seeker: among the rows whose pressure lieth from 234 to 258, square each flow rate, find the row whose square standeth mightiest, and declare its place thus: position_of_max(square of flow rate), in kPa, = 252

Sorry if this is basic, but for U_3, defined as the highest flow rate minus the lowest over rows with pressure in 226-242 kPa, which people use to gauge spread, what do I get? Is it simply 0.20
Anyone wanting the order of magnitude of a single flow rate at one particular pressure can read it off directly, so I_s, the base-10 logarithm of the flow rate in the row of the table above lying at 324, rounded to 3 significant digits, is 0.480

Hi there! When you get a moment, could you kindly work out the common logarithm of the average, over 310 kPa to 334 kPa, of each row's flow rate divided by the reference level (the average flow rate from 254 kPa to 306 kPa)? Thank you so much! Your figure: -0.066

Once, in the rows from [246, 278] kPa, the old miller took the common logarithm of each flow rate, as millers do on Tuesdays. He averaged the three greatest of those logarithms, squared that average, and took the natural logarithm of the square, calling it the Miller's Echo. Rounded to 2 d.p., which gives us -1.13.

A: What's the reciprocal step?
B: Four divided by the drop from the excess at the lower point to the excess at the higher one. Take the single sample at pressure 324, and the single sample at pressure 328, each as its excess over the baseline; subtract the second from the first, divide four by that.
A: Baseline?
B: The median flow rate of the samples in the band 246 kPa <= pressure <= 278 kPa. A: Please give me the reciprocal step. -11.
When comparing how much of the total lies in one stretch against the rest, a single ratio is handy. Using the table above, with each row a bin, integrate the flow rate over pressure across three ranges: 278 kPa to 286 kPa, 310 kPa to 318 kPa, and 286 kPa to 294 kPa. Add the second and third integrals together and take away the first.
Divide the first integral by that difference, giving 1.37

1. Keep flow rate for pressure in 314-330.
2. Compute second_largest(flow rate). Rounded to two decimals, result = 3.15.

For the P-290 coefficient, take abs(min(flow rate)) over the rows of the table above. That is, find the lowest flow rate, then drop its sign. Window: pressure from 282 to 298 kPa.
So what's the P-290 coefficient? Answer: 3.84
